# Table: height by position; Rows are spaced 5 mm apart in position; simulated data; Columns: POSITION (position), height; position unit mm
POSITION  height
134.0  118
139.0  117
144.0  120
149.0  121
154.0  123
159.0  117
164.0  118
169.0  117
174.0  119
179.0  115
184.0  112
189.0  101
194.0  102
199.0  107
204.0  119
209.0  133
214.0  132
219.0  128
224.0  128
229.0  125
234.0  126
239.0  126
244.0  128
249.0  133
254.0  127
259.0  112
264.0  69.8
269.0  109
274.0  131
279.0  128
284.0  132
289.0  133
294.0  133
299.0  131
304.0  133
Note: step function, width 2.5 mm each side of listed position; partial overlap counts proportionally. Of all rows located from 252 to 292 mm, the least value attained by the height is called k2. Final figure 69.8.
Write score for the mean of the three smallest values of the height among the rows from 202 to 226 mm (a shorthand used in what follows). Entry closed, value 125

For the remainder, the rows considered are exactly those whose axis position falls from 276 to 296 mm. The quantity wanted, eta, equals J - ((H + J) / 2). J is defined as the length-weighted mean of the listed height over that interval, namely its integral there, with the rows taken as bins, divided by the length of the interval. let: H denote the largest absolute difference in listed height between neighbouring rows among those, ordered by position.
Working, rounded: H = 4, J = 131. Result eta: 64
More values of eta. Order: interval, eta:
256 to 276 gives 32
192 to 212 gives 51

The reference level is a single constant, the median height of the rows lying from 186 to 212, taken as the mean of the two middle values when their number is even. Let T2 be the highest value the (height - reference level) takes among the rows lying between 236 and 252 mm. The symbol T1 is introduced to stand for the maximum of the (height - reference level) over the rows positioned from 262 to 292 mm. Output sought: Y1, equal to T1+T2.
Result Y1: 52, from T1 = 26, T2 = 26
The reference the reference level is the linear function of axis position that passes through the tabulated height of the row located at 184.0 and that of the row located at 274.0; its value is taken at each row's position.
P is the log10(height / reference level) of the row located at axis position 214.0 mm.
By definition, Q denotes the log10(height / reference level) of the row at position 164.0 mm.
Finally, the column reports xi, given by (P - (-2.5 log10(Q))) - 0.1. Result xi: -3.6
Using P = 0.047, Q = 0.04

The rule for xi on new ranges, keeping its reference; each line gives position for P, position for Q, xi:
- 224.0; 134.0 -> -3.0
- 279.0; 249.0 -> -4.1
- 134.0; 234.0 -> -4.8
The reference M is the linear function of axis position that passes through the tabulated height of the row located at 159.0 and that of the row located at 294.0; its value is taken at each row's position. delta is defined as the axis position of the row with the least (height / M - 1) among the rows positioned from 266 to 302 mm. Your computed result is 269.0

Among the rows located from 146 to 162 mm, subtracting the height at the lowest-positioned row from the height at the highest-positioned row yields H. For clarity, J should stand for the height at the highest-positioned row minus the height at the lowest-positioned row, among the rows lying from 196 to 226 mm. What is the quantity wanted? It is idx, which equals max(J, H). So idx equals 21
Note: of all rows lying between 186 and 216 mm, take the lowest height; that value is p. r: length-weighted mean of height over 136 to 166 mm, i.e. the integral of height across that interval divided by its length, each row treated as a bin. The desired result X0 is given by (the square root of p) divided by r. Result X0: 0.084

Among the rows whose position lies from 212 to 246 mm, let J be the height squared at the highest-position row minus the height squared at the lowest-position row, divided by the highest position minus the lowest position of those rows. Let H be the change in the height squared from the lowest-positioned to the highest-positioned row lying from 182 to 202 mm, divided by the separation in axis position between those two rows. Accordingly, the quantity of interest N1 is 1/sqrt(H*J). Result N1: 0.0199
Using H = -73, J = -35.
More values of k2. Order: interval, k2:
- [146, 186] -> 112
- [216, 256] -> 125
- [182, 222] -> 101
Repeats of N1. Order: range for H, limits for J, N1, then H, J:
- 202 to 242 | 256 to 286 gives 0.0102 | 49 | 195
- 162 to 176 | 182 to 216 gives 0.0161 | 24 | 163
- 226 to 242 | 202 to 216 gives 0.0110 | 25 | 326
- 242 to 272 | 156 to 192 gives 0.0069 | -180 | -116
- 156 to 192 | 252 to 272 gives 0.0055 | -116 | -283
